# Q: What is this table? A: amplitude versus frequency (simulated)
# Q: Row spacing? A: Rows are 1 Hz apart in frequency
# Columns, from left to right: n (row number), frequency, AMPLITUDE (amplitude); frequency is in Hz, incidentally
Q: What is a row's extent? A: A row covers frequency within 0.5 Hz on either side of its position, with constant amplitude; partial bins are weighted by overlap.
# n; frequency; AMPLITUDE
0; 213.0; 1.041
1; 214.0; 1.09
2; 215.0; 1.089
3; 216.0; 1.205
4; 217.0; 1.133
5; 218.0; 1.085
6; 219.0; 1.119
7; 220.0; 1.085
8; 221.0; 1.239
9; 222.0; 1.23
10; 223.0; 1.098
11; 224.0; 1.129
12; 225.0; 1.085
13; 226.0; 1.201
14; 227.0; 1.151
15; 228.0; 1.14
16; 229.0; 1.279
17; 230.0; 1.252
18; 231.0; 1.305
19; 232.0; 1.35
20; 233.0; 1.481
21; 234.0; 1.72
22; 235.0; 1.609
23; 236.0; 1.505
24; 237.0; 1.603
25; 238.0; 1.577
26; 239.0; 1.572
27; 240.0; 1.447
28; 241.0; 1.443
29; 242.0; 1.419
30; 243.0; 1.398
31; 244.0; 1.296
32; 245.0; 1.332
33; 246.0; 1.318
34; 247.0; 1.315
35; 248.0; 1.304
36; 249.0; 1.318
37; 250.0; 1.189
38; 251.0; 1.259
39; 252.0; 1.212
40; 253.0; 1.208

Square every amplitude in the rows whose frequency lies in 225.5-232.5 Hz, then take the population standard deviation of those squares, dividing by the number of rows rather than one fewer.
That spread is 0.181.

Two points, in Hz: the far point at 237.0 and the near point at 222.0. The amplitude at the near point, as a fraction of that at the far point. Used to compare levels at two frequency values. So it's 0.8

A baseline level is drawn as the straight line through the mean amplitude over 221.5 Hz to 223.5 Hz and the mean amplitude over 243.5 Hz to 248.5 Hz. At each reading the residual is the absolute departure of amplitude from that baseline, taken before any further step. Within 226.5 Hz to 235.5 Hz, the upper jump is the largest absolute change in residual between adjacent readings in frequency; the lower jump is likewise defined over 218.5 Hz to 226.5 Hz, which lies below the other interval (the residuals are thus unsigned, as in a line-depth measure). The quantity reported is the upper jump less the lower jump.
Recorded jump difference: 0.15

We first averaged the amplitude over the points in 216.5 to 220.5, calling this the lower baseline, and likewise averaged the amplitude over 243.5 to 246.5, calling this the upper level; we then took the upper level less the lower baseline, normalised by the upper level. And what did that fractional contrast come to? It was 0.16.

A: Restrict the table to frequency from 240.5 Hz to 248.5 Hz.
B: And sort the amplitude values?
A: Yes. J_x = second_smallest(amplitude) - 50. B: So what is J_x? -48.70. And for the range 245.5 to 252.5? -48.79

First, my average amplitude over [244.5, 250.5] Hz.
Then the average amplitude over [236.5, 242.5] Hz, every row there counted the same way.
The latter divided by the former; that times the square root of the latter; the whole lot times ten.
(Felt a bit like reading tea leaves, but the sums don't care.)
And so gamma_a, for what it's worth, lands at 14.3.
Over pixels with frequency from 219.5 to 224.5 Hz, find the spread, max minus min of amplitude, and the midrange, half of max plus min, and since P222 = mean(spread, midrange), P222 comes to 0.658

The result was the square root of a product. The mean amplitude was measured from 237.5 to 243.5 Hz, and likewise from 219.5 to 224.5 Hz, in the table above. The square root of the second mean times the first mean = 1.31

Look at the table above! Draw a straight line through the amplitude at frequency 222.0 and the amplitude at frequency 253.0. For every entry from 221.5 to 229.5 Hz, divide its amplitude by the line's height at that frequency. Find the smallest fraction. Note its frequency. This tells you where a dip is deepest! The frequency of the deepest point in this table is 225.0 Hz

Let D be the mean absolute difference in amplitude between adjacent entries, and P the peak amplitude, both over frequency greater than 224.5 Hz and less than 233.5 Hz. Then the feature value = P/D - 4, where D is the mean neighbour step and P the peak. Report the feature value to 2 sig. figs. 17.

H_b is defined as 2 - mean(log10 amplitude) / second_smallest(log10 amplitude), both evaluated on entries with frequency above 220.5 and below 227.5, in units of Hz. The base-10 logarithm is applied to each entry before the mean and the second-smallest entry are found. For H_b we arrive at 0.4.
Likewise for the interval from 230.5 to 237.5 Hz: 0.6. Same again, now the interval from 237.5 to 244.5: 0.9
